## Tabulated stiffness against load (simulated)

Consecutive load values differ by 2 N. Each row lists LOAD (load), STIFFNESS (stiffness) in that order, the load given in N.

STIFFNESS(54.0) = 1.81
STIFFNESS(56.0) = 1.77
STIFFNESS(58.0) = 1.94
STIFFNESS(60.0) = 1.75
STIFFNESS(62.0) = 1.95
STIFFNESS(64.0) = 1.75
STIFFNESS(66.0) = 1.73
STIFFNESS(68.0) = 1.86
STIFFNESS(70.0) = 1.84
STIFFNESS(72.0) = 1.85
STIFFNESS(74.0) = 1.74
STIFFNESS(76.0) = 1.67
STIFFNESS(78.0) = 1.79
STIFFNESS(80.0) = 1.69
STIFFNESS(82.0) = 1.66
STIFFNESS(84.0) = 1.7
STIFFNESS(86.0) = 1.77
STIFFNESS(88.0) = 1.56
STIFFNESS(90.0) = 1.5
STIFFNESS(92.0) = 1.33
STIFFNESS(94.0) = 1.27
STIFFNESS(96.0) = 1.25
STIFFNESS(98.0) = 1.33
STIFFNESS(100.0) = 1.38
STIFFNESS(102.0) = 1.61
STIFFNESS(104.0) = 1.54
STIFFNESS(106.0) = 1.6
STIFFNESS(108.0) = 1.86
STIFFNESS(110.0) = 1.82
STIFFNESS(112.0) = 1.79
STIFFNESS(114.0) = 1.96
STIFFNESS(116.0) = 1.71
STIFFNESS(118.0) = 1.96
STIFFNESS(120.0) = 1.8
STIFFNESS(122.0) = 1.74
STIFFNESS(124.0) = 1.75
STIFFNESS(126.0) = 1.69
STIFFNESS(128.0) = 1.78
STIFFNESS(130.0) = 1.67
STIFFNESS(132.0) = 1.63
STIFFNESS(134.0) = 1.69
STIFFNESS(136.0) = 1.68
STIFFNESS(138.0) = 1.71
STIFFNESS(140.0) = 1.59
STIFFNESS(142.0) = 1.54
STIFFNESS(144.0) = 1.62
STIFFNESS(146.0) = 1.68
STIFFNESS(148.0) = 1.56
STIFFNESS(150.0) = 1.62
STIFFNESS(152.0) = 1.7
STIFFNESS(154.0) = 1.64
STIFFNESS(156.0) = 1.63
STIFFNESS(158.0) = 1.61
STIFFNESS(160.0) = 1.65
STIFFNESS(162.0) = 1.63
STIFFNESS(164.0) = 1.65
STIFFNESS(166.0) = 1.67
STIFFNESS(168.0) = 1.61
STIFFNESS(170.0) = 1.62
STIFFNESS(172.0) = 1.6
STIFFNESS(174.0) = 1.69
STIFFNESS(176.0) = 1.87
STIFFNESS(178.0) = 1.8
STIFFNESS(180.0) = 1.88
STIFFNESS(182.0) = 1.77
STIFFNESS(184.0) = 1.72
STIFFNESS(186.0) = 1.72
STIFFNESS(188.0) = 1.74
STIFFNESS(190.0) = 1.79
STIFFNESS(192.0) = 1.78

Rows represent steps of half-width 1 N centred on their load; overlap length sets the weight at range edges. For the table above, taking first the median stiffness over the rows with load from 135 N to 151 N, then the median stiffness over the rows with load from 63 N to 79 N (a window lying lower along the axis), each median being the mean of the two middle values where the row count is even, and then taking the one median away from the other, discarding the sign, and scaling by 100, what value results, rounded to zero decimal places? 15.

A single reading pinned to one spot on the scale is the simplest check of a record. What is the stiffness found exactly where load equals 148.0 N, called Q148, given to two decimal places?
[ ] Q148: 1.56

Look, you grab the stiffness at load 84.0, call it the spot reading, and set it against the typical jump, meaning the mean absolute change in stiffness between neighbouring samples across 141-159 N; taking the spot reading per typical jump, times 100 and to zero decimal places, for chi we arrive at 2776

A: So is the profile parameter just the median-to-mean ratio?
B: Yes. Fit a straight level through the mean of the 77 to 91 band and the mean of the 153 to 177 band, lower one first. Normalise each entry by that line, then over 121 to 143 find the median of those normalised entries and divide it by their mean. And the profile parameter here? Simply 1.01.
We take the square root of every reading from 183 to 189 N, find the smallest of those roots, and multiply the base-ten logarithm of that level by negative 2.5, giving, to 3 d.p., -0.294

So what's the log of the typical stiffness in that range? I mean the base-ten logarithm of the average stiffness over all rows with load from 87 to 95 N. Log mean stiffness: 0.151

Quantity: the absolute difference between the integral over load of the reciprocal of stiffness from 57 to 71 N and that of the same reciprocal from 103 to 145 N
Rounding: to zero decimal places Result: 17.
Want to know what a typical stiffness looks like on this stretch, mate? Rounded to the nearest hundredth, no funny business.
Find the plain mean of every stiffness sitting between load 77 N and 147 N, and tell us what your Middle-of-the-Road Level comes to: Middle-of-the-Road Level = 1.65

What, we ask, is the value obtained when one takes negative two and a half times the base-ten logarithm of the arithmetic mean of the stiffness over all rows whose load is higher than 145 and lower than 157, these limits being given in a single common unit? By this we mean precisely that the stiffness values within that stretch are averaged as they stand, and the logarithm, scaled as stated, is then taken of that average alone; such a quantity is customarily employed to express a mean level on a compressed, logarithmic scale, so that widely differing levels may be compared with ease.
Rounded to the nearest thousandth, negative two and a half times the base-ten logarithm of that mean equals -0.536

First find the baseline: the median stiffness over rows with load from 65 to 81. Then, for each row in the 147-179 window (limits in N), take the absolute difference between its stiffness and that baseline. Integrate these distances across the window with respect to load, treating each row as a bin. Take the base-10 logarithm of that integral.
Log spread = 0.60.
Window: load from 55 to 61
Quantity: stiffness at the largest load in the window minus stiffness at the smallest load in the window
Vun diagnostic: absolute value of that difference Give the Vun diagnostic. 0.020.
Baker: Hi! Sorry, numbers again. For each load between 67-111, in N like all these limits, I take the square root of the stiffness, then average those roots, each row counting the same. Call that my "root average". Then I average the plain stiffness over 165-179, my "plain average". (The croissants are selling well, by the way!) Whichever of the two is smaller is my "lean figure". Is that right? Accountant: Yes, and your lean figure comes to 1.27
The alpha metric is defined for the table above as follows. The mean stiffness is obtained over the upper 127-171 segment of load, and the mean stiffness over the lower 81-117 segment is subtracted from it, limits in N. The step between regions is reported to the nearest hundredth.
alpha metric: 0.05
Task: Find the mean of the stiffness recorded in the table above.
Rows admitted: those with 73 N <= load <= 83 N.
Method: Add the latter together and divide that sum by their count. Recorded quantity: 1.71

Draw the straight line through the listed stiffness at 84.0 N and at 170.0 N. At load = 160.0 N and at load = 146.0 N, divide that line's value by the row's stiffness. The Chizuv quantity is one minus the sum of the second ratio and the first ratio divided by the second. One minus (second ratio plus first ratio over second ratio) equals -0.99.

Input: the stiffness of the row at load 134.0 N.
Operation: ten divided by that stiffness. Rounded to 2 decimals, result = 5.92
